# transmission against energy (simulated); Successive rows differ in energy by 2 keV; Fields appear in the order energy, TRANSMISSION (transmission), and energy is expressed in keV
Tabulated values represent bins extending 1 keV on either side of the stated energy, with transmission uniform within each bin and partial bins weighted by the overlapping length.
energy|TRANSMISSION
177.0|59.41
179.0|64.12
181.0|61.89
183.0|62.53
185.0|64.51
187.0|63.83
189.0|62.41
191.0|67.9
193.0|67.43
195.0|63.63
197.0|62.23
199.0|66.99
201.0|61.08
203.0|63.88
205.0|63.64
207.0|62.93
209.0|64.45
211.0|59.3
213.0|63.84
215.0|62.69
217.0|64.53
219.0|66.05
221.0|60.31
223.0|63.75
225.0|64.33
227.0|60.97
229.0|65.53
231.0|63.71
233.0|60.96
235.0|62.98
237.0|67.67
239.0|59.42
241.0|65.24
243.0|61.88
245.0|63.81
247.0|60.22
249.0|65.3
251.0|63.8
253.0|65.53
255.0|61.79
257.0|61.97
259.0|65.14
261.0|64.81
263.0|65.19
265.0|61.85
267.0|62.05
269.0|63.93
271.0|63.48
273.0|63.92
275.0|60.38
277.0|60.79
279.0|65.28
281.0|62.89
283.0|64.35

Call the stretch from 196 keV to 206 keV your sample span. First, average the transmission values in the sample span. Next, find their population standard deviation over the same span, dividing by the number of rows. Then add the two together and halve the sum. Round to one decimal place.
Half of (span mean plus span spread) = 32.8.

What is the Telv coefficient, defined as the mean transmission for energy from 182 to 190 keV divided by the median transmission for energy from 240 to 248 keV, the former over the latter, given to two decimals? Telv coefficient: 1.01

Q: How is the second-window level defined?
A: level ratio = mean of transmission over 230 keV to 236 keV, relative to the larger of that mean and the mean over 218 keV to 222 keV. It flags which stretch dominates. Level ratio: 0.990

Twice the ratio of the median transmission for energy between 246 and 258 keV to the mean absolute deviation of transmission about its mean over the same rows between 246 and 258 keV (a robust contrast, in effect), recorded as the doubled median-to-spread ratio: 71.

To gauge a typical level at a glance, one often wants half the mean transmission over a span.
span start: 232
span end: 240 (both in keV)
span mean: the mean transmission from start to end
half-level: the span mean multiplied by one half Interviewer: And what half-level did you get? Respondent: 31.4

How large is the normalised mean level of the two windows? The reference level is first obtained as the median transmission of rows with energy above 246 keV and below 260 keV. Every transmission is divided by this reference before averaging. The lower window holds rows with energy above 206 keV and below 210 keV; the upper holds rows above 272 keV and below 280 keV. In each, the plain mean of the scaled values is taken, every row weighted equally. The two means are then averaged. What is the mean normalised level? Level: 0.990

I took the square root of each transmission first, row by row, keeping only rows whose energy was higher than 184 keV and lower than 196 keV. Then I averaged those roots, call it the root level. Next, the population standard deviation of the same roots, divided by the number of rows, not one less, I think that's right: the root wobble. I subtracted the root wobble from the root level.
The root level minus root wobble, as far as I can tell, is 7.93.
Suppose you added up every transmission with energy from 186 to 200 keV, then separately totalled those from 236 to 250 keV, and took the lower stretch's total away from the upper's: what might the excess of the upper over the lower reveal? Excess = -11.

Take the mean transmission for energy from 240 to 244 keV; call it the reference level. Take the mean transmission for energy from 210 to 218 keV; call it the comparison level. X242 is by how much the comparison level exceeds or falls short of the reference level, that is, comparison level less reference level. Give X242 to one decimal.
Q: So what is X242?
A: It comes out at -1.0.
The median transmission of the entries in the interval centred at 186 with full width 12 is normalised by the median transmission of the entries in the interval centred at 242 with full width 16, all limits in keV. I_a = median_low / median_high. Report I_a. 1.00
